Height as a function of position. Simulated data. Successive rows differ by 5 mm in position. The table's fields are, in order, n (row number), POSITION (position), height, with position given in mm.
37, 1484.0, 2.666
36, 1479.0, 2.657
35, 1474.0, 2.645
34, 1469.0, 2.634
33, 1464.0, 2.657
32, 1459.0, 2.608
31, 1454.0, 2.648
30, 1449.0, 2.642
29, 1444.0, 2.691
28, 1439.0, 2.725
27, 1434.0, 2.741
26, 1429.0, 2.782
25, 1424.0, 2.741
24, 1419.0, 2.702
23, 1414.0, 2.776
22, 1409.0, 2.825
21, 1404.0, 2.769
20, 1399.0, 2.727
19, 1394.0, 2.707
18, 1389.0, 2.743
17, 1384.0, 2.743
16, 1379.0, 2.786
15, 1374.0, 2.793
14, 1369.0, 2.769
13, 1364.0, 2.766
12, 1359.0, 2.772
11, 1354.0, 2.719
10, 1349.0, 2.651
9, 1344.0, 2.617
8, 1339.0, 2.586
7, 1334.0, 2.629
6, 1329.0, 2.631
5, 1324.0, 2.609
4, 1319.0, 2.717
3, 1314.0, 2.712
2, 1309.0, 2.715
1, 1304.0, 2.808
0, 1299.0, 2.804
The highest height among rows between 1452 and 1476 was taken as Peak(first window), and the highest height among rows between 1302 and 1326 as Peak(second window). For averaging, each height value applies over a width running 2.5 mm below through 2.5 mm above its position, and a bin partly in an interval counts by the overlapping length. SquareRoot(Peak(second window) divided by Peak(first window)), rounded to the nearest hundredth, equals 1.03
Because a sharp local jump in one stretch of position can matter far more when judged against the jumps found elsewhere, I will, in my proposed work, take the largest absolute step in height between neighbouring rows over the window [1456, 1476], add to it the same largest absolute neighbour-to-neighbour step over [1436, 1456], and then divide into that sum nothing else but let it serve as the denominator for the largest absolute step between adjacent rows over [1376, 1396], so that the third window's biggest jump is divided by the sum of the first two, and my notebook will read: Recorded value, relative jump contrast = 0.44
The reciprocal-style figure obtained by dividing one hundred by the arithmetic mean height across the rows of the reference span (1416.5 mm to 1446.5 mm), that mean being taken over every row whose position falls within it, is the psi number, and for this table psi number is 36.6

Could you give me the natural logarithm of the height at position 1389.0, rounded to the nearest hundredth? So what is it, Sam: 1.01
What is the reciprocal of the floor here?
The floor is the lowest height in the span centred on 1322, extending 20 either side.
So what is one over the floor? 0.387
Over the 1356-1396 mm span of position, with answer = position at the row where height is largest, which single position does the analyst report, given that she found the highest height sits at 1374.0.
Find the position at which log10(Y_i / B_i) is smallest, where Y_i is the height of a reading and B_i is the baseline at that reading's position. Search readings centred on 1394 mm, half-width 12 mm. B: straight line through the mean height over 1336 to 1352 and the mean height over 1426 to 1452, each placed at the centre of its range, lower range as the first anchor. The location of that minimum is 1394.0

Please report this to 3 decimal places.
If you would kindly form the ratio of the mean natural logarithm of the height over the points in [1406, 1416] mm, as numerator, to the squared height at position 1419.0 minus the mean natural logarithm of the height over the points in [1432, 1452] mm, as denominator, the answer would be 0.163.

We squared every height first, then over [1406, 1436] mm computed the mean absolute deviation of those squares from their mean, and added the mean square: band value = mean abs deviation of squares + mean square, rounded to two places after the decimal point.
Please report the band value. 7.81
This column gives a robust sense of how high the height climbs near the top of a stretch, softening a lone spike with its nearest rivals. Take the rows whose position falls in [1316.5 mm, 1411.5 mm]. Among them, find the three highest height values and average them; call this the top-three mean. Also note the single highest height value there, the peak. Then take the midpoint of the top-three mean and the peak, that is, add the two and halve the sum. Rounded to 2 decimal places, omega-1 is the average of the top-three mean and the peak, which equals 2.81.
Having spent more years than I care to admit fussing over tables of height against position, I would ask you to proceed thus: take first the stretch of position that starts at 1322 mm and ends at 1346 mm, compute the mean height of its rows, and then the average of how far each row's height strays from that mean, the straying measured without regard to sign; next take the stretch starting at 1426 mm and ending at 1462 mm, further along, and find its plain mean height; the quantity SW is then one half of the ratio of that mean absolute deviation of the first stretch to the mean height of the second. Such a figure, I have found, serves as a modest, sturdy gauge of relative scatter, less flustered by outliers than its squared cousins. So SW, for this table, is 0.0025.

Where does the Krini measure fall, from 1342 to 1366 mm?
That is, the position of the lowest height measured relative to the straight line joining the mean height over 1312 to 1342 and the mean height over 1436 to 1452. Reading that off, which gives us 1344.0 mm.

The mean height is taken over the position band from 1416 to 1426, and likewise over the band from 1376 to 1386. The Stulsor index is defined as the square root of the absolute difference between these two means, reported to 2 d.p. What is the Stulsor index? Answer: 0.21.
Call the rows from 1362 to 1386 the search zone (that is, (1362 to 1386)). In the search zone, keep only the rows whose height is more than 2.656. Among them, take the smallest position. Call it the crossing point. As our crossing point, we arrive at 1364.0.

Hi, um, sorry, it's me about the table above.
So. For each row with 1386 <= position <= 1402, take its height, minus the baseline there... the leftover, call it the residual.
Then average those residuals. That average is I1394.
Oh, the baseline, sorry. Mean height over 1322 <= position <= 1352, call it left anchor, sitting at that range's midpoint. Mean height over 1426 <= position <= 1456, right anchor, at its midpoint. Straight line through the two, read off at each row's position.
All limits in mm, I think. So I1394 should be 0.059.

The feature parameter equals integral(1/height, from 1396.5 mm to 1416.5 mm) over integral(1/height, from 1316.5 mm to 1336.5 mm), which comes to 0.954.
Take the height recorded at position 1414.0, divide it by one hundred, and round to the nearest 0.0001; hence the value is 0.0278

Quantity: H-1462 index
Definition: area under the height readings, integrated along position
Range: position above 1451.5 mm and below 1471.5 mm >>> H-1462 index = 52.7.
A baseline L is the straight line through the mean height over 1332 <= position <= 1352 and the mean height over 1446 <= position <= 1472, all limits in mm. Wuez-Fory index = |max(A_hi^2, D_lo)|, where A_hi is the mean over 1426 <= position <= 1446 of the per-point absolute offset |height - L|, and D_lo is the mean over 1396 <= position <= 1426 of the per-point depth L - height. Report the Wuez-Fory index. 0.0100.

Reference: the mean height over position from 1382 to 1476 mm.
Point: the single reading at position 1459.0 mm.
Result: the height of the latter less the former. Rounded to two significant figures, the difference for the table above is -0.10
